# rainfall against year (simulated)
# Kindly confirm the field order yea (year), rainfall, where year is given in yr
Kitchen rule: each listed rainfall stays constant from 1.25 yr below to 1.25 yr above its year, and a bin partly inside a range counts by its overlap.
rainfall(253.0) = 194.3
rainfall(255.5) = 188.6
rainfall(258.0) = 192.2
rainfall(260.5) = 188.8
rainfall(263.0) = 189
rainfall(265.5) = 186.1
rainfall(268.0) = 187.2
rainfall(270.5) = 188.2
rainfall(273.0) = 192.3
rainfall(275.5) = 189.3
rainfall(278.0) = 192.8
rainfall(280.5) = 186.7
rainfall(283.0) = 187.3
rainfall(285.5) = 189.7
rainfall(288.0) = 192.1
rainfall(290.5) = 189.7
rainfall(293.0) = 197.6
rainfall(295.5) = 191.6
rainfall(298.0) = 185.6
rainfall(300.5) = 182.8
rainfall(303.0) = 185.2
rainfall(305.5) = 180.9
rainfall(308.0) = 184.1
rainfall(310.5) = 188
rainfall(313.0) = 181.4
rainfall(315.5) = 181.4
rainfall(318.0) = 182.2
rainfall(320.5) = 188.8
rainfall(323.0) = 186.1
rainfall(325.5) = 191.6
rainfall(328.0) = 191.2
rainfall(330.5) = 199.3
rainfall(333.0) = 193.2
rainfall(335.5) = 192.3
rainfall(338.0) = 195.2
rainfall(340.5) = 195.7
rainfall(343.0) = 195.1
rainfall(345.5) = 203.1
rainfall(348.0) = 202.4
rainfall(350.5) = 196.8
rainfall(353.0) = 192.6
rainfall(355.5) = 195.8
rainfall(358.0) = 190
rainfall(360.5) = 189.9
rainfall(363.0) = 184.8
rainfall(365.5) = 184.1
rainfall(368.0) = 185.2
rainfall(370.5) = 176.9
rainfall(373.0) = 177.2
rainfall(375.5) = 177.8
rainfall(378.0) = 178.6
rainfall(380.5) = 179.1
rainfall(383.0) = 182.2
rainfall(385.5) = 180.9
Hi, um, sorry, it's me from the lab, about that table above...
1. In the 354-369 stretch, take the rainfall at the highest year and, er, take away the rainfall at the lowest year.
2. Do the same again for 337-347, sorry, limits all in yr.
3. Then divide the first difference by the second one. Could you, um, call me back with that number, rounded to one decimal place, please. -1.3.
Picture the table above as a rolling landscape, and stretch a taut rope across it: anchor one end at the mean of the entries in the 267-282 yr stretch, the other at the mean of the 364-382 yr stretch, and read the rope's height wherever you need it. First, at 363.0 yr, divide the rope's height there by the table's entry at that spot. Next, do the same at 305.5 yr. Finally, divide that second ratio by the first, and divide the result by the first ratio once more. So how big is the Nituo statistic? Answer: 1.08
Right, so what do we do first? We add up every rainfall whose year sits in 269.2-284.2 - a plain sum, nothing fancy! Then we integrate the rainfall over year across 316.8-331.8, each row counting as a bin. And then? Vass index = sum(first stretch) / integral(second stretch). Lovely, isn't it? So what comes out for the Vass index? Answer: 0.399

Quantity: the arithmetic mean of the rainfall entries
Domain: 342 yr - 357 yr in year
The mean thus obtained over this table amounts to 198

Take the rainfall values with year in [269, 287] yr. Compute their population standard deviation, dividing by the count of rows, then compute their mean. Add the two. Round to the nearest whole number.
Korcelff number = 192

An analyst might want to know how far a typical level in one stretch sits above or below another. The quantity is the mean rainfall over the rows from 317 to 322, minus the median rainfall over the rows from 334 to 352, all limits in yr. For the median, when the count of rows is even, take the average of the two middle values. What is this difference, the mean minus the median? -10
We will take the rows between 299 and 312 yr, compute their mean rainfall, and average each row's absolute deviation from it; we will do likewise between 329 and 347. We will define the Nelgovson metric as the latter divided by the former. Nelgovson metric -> 1.5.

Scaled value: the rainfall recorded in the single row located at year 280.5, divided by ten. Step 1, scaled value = 18.7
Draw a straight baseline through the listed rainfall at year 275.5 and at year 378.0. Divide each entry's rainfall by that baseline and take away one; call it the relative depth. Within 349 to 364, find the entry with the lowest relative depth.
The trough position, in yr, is 363.0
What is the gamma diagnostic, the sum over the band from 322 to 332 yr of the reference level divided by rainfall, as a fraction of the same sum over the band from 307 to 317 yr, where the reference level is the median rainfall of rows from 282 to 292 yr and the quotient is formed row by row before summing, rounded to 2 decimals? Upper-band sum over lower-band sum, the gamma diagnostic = 0.96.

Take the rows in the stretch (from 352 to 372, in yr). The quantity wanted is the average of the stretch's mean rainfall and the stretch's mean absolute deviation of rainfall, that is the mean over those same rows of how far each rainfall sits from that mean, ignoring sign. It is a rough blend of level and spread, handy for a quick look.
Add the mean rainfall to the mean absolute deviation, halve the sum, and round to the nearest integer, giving 96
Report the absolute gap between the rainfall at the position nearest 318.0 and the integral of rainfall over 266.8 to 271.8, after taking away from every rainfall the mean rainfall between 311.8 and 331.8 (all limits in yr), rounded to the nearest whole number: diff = 5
